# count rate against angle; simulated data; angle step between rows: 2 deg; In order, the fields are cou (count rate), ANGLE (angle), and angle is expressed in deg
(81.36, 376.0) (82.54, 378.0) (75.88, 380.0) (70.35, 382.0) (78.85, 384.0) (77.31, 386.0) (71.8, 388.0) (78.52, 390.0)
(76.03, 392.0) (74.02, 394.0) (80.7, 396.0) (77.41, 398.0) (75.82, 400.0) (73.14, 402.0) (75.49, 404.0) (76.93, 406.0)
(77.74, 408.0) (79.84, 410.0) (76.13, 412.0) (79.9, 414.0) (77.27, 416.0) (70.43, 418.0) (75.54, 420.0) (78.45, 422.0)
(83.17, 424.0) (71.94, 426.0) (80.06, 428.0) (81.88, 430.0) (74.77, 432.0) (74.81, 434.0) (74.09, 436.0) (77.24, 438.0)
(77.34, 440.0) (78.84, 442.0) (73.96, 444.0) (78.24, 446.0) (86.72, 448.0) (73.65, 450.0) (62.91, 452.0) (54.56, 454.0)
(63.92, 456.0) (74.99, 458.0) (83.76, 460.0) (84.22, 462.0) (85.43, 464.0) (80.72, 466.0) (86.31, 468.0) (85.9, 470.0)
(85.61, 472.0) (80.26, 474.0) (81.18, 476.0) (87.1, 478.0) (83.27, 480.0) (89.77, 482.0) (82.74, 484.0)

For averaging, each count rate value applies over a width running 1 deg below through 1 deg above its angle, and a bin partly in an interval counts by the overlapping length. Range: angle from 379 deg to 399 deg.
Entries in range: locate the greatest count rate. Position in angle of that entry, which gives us 396.0 deg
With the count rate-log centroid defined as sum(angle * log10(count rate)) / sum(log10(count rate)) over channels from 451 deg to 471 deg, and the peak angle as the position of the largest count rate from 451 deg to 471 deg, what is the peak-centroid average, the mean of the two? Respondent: 464.6 deg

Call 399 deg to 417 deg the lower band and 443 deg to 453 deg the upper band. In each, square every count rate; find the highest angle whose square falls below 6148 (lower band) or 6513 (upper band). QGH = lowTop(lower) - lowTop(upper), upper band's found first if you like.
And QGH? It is -36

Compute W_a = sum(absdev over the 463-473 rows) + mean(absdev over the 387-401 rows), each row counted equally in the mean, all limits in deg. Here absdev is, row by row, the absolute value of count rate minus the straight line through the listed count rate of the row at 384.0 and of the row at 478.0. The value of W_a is 11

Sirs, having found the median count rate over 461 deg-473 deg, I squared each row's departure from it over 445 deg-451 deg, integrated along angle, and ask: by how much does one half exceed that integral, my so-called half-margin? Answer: -390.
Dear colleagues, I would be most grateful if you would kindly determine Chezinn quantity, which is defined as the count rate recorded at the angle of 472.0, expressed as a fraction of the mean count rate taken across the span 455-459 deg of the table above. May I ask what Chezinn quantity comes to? 1.23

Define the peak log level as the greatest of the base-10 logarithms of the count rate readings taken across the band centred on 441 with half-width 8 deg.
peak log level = 1.94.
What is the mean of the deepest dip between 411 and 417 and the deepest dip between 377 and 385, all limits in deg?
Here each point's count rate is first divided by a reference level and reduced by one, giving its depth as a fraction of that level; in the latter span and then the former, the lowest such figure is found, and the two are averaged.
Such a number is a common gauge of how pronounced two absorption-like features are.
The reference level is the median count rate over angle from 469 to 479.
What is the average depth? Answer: -0.14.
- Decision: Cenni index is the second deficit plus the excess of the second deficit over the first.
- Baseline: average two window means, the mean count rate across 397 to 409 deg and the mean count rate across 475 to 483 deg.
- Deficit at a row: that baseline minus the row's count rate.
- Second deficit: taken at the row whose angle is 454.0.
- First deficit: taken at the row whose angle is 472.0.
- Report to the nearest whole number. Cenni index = 57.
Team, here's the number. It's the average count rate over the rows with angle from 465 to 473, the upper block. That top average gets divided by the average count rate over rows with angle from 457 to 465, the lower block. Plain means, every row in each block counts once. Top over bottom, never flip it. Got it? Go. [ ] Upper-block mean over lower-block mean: 1.03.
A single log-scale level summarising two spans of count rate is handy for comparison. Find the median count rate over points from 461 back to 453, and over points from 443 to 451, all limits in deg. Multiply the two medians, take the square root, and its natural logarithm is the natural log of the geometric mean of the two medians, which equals 4.29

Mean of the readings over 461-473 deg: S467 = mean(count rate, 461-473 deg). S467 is 85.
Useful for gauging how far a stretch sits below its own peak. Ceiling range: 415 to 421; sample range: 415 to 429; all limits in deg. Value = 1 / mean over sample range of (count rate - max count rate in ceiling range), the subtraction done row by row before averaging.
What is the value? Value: -1.7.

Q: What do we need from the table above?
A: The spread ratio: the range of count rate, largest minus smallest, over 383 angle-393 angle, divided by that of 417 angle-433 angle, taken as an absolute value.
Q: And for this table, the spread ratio 0.55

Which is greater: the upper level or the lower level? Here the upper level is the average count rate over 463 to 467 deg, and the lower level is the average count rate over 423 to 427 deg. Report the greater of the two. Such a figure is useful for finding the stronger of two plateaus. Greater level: 83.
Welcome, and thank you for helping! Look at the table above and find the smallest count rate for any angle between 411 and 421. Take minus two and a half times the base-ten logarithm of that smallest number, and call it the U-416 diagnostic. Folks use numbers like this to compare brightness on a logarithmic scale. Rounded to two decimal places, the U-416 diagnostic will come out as -4.62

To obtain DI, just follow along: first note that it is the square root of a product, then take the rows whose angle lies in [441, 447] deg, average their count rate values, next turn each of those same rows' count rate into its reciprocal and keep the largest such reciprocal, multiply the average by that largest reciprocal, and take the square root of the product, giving 1.020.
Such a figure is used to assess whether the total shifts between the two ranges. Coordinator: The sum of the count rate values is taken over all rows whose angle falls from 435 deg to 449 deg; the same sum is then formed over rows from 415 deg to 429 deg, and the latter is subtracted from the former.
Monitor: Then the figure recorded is 10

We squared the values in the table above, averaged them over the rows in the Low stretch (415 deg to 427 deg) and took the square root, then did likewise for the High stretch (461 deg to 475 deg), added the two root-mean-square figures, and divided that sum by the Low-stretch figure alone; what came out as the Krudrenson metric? 2.10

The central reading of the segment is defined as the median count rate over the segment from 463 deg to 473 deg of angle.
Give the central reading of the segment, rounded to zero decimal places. 86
